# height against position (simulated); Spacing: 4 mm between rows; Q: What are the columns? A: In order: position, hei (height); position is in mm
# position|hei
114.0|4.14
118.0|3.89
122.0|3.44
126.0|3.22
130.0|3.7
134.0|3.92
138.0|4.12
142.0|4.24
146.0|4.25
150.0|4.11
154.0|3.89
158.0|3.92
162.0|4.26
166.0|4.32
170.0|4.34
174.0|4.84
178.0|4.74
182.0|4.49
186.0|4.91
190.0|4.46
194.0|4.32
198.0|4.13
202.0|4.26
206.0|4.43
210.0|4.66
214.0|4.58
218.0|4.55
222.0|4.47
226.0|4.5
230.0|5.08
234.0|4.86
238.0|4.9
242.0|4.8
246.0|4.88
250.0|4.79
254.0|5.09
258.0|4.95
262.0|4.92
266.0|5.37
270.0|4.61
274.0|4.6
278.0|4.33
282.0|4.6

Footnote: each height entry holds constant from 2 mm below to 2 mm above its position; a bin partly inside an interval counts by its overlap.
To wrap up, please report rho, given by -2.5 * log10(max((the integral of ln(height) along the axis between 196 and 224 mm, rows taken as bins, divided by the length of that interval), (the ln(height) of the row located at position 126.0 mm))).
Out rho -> -0.43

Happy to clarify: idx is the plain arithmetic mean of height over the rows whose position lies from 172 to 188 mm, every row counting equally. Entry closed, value 4.7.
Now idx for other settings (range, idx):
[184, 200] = 4.5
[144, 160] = 4.0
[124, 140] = 3.7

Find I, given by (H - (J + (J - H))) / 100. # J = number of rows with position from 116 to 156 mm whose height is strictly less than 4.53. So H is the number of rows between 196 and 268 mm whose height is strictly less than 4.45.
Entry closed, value -0.14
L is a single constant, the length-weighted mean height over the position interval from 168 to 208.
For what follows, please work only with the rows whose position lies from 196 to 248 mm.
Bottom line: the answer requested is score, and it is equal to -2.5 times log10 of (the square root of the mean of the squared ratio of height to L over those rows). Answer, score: -0.03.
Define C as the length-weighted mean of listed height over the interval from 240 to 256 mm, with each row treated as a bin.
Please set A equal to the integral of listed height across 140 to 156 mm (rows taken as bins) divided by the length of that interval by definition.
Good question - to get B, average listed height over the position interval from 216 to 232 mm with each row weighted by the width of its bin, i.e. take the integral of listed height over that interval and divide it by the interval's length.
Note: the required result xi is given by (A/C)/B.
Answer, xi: 0.181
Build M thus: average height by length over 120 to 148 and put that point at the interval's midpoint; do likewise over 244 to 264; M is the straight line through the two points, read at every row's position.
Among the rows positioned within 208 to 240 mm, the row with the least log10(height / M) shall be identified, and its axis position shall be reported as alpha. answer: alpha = 226.0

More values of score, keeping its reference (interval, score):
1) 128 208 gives 0.05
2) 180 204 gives 0.01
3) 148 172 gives 0.09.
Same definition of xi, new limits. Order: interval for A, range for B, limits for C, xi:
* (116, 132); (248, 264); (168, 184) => 0.157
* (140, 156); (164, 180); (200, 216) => 0.202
